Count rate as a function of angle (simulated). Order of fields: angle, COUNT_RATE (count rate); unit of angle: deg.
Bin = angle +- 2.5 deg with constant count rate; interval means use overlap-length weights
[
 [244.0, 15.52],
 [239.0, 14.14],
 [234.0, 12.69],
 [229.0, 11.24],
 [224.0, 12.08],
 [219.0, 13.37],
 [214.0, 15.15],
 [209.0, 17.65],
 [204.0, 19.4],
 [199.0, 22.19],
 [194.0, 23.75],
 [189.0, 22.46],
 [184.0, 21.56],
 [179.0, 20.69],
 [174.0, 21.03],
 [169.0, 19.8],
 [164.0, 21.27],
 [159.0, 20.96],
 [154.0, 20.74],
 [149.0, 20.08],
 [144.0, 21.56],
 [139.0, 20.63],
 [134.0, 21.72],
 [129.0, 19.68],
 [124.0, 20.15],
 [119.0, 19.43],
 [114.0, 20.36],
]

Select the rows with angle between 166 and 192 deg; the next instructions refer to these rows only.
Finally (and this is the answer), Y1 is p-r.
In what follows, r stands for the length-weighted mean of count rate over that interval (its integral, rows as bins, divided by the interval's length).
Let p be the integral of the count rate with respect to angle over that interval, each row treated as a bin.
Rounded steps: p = 550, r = 21.2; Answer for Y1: 529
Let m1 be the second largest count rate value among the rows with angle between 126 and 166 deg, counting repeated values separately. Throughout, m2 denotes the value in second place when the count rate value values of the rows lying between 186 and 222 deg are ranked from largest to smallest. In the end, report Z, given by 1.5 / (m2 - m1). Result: 1.7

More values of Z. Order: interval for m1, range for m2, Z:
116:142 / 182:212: 0.8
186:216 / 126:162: -1.7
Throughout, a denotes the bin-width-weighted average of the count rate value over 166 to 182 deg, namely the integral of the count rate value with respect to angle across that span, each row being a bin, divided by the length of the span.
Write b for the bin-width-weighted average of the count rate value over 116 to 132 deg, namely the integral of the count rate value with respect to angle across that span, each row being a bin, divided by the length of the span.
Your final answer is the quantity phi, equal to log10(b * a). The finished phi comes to 2.61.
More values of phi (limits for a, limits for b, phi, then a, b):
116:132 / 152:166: 2.62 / 19.8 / 21.0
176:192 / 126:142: 2.65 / 21.6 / 20.7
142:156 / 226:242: 2.42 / 20.8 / 12.8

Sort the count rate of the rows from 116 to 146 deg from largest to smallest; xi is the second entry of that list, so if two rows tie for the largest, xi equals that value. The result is 21.56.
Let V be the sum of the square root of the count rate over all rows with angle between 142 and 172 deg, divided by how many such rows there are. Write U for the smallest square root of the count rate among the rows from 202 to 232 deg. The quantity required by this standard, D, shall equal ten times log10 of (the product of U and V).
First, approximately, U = 3.35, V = 4.55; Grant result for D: 11.8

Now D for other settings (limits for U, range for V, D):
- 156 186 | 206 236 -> 12.2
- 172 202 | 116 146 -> 13.1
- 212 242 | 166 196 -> 11.9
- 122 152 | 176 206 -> 13.1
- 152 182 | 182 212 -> 13.1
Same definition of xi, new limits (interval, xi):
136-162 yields 20.96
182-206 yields 22.46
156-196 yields 22.46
